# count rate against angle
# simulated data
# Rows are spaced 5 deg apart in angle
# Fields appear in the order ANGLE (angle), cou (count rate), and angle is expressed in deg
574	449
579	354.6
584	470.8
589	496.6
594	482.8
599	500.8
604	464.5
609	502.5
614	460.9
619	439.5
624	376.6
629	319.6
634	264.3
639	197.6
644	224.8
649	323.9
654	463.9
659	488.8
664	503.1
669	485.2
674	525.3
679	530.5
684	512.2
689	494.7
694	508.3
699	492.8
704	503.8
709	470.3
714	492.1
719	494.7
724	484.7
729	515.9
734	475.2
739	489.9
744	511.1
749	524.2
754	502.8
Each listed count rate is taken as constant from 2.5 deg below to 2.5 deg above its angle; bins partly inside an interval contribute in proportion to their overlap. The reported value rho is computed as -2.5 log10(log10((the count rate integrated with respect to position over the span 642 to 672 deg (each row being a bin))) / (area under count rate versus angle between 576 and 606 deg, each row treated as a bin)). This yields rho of 8.82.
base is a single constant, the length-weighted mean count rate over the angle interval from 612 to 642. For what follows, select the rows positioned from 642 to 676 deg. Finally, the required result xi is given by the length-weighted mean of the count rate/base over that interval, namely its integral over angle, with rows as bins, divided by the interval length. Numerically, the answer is 1.27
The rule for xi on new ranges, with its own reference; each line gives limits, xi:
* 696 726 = 1.45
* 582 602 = 1.44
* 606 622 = 1.37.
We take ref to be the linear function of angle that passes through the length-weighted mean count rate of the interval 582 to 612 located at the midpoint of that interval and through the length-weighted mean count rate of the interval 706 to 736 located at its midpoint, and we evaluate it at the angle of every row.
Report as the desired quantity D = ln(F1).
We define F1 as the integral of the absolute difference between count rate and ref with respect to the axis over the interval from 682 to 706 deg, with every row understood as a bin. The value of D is 5.8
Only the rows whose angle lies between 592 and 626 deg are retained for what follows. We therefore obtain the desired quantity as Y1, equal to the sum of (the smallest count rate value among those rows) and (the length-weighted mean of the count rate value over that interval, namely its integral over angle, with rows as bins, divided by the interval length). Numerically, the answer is 839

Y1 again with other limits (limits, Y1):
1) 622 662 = 532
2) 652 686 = 966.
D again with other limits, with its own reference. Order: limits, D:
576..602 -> 6.8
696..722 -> 5.5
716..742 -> 5.6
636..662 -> 8.2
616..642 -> 8.4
